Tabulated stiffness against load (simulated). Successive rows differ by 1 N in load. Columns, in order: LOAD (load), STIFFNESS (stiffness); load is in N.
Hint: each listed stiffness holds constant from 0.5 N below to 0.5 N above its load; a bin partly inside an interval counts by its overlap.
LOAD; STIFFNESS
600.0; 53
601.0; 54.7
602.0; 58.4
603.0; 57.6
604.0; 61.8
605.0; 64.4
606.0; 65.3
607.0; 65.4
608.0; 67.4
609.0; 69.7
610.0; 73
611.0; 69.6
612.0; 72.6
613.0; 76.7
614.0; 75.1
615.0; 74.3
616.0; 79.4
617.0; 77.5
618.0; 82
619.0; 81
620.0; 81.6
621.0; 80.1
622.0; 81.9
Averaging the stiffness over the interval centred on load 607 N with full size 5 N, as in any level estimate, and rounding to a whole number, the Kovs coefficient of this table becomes 66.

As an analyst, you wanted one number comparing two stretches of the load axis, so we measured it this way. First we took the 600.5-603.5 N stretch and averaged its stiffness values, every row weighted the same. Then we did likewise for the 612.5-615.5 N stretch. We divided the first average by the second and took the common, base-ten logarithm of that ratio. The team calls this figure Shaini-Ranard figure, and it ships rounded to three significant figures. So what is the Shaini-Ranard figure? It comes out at -0.122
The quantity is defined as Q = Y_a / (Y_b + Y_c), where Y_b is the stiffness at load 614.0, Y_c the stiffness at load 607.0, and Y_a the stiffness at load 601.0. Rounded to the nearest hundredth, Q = 0.39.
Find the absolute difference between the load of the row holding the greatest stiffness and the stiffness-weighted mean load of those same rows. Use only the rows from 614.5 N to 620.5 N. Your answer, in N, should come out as 0.5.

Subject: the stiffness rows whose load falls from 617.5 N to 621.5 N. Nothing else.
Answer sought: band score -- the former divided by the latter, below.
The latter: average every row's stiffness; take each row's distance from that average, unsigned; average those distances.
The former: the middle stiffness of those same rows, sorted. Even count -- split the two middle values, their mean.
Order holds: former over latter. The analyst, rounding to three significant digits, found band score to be 130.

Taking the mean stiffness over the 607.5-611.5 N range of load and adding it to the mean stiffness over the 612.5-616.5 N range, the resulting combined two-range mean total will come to 146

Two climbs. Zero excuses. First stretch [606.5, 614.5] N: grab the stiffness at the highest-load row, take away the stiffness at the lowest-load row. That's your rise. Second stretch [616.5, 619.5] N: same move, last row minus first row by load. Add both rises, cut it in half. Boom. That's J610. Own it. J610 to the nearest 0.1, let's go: 6.6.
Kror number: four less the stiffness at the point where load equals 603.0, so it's -54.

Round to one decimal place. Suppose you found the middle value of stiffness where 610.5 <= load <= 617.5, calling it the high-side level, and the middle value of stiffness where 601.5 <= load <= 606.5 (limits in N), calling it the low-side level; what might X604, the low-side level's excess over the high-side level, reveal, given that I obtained -13.3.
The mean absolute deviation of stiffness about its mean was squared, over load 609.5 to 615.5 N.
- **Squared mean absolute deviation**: 3.3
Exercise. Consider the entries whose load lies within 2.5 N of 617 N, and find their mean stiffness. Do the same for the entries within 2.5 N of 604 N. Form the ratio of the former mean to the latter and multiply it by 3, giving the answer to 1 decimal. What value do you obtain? 3.8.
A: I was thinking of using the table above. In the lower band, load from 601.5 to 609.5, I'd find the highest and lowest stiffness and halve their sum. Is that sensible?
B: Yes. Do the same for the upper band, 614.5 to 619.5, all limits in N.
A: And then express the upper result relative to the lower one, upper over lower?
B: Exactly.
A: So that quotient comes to 1.23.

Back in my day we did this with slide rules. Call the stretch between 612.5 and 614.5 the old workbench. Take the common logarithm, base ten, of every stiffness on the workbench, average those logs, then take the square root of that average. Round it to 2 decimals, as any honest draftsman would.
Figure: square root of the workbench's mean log 1.37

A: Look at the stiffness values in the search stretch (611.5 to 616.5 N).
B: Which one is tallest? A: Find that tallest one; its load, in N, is 616.0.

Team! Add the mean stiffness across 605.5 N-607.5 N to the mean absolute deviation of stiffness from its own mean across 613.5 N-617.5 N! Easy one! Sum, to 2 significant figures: 67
